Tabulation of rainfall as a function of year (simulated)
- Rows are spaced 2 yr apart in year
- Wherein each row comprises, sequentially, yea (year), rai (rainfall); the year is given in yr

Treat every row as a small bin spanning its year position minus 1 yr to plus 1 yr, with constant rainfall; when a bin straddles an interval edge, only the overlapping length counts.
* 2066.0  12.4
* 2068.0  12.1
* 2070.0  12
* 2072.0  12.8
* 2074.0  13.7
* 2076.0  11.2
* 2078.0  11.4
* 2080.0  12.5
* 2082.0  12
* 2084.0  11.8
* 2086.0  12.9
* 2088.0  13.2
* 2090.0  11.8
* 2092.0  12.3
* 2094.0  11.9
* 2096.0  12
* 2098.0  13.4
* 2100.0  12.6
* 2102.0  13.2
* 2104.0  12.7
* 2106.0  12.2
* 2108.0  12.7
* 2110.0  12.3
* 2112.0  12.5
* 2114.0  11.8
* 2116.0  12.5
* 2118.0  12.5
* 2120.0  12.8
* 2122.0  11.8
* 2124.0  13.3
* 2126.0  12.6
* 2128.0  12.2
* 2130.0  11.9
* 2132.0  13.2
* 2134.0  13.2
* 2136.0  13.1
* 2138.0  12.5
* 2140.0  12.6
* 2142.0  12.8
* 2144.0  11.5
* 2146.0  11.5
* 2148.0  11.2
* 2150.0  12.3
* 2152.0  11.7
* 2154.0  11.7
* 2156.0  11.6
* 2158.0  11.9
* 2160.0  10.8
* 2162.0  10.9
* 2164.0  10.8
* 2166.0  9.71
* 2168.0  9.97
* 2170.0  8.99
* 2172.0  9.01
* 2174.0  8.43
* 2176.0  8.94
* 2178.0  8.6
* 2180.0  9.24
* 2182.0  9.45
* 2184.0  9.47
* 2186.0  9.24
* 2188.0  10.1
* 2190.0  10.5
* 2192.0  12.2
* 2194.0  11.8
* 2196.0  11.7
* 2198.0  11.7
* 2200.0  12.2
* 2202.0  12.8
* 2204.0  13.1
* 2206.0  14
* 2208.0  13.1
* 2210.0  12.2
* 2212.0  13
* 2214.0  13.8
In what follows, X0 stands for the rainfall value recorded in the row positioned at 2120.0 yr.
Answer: 12.8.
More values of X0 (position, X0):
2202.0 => 12.8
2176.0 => 8.94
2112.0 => 12.5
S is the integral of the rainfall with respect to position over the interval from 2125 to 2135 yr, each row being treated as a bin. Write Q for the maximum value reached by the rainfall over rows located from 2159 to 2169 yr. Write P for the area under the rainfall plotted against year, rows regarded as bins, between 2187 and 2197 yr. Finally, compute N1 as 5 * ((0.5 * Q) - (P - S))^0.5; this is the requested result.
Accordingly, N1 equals 22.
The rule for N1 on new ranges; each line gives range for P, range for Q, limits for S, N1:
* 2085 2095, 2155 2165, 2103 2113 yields 13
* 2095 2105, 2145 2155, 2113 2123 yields 5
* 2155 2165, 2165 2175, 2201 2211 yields 24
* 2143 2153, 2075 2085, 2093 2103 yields 20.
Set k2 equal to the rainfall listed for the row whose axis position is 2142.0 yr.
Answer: 12.8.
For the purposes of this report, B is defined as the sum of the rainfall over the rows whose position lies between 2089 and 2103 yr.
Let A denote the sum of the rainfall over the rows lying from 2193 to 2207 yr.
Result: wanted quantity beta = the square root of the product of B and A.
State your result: 87.2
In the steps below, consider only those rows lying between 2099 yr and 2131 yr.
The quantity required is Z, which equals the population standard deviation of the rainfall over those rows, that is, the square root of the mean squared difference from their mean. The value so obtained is 0.4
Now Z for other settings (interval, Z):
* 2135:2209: 1.5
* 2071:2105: 0.7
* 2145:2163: 0.5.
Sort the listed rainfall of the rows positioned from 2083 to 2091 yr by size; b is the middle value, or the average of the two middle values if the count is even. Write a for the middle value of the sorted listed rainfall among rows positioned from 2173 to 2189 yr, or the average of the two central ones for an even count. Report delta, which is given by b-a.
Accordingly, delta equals 3.1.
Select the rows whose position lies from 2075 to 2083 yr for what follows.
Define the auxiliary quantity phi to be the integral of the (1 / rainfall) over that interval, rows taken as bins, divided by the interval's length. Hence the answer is 0.0851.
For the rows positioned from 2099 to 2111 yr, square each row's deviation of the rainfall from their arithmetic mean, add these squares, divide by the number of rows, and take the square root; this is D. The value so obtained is 0.3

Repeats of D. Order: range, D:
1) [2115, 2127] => 0.4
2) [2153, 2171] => 0.9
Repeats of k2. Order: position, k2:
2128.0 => 12.2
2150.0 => 12.3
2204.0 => 13.1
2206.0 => 14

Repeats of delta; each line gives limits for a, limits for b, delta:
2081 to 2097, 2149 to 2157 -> -0.3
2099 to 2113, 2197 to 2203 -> -0.4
